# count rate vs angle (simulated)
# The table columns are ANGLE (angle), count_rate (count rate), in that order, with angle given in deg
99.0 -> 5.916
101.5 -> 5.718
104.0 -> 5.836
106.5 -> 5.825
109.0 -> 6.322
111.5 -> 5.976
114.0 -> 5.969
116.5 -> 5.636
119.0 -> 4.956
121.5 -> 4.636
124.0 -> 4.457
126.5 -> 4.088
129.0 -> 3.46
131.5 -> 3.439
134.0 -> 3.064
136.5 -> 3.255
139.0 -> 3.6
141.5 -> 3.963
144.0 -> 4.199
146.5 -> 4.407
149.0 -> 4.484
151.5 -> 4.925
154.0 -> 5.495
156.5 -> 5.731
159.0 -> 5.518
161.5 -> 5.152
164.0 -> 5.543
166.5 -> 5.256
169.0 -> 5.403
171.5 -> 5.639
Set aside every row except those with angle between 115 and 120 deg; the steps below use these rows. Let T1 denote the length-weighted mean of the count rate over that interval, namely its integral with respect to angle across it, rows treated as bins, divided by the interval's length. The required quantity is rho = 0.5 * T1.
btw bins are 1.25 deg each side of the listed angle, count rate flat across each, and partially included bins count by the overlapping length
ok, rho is 2.7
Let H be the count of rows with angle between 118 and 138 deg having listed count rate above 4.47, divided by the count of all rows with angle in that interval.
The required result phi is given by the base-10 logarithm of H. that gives -0.6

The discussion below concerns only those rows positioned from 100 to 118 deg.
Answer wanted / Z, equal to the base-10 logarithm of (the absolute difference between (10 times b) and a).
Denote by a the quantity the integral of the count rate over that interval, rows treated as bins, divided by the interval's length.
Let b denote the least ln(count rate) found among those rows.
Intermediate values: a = 5.88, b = 1.73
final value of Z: 1.06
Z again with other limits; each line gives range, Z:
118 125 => 1.01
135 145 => 0.91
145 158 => 0.99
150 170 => 1.02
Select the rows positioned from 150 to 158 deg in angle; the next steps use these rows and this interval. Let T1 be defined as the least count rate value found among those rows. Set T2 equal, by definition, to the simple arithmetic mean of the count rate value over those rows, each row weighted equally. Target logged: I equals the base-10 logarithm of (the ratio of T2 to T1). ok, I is 0.039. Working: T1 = 4.925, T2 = 5.4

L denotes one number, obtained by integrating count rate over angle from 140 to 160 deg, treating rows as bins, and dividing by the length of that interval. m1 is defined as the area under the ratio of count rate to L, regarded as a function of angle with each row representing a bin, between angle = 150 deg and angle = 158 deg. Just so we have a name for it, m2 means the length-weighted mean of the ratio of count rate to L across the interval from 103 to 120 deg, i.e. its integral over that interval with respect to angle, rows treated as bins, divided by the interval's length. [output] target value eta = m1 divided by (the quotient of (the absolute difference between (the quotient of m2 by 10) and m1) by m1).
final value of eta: 9.0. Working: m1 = 8.9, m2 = 1.2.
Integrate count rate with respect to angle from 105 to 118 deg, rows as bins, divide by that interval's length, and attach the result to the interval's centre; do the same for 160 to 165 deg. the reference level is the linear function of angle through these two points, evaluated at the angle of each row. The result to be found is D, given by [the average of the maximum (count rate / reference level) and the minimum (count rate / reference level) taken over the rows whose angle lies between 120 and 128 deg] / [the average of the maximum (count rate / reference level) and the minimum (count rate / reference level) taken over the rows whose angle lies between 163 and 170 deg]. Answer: 0.7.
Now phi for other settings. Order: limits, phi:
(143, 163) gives -0.1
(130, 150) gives -0.9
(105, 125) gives -0.1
